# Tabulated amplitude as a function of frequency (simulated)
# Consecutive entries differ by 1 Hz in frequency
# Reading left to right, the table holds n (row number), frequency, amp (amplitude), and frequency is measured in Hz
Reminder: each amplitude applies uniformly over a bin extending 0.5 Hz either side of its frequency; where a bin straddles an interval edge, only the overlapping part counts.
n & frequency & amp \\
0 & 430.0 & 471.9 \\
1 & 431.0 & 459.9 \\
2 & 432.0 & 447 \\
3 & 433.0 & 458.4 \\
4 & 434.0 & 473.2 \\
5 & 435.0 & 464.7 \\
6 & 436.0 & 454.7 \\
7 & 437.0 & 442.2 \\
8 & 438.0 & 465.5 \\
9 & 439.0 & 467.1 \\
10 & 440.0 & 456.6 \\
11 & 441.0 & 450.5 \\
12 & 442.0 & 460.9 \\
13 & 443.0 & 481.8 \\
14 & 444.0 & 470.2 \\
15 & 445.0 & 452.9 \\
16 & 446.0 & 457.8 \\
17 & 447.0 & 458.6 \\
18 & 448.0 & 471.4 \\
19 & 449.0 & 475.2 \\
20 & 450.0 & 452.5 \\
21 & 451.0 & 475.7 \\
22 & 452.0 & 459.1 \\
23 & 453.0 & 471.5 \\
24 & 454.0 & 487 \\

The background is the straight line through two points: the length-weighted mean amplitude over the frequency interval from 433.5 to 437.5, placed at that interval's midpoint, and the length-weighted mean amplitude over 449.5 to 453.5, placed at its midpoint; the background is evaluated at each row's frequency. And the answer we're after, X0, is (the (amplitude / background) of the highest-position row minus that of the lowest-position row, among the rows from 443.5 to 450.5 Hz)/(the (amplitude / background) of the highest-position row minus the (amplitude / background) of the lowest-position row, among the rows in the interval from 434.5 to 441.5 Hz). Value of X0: 1.2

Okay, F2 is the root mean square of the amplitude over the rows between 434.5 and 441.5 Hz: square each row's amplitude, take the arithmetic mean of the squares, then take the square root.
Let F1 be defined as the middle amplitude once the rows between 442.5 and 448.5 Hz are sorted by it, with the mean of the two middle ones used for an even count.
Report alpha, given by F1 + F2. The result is 922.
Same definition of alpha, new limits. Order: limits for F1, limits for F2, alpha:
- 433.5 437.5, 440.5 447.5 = 922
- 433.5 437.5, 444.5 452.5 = 923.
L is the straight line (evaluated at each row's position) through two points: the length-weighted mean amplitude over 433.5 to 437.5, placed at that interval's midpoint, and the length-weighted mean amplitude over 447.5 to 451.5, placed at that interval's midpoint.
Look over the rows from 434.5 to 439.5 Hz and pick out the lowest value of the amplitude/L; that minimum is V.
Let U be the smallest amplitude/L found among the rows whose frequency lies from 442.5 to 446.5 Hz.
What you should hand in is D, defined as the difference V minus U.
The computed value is -0.011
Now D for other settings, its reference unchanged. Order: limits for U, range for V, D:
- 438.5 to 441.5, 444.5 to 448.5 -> -0.001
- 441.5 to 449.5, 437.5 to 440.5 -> 0.016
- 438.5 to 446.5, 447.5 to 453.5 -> -0.008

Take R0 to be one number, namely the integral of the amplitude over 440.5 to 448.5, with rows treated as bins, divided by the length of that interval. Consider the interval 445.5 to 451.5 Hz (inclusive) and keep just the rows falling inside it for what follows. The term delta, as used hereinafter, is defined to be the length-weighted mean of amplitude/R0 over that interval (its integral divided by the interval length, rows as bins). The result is 1.00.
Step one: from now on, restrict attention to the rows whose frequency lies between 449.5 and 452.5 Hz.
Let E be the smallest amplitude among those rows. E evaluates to 452.5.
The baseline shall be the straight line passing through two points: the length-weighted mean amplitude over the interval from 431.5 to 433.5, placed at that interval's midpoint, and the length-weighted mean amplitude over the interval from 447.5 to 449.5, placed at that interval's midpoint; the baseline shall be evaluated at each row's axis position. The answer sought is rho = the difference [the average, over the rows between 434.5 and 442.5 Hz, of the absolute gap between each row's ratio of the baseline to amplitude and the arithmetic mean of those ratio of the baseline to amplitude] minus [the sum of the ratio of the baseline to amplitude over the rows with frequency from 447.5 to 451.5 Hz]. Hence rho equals -4.0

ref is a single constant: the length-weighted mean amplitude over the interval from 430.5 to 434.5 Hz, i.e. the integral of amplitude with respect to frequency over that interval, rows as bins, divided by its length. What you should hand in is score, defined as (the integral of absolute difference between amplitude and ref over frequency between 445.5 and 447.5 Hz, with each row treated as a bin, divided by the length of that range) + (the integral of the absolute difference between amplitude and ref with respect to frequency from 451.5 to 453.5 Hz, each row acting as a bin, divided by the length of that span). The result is 8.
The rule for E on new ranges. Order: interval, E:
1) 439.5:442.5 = 450.5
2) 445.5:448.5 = 457.8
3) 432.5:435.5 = 458.4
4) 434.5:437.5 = 442.2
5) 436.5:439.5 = 442.2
